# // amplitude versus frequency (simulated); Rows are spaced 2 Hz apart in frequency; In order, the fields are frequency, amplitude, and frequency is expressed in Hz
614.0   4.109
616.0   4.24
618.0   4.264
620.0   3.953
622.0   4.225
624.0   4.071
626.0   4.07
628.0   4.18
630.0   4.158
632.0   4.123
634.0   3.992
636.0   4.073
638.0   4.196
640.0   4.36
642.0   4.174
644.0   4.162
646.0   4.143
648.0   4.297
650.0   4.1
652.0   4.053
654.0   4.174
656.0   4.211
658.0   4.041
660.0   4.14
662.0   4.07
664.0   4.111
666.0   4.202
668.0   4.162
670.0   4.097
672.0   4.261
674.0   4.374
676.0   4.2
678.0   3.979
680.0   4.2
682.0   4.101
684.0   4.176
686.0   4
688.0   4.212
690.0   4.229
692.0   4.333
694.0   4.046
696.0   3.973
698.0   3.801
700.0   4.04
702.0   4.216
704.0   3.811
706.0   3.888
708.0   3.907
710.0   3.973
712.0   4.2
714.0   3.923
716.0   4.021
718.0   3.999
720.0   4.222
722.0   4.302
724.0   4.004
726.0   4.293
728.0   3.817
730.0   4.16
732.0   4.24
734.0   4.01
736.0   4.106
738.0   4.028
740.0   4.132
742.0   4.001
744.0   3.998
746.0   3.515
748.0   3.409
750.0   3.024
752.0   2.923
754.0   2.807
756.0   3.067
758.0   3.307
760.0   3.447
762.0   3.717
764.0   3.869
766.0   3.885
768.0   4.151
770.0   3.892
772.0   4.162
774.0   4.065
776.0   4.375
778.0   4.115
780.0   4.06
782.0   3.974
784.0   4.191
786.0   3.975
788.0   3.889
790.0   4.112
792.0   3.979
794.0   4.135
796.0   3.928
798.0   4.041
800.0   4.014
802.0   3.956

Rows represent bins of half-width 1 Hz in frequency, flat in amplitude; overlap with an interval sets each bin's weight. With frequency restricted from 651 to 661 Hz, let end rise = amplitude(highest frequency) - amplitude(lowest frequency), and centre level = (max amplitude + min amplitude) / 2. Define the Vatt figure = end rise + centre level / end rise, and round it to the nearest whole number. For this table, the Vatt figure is 48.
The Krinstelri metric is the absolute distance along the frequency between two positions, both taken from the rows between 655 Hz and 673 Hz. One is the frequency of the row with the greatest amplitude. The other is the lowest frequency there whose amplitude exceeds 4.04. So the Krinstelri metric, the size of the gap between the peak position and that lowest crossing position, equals 16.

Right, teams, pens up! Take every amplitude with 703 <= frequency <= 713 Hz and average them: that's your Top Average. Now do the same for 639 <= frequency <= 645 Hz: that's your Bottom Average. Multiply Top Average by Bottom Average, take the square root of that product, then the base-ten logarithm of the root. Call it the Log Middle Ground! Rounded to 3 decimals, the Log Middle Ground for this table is 0.612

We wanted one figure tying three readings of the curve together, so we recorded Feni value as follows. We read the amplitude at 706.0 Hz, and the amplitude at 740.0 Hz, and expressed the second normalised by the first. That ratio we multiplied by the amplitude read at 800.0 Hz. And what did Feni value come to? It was 4.3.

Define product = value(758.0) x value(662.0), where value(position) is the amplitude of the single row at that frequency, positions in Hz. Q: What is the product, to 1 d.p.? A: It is 13.5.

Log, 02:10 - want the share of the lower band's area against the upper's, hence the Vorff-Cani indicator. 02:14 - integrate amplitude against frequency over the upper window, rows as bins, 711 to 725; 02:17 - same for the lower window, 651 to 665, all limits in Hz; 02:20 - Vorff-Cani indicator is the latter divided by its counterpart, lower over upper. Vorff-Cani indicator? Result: 1.00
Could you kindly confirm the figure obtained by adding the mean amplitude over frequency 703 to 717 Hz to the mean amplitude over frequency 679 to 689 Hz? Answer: 8.10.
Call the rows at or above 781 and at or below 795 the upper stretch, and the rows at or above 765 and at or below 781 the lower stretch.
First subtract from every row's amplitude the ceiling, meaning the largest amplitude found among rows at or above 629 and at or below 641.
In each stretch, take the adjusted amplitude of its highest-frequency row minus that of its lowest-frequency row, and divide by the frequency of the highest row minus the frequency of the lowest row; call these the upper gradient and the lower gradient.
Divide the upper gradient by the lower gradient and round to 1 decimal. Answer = 1.1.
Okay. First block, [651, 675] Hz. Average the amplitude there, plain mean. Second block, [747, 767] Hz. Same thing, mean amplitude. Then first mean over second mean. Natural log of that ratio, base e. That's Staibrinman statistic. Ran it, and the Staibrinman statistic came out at 0.22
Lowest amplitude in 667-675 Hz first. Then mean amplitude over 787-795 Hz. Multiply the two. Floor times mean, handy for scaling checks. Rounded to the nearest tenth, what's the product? 16.5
